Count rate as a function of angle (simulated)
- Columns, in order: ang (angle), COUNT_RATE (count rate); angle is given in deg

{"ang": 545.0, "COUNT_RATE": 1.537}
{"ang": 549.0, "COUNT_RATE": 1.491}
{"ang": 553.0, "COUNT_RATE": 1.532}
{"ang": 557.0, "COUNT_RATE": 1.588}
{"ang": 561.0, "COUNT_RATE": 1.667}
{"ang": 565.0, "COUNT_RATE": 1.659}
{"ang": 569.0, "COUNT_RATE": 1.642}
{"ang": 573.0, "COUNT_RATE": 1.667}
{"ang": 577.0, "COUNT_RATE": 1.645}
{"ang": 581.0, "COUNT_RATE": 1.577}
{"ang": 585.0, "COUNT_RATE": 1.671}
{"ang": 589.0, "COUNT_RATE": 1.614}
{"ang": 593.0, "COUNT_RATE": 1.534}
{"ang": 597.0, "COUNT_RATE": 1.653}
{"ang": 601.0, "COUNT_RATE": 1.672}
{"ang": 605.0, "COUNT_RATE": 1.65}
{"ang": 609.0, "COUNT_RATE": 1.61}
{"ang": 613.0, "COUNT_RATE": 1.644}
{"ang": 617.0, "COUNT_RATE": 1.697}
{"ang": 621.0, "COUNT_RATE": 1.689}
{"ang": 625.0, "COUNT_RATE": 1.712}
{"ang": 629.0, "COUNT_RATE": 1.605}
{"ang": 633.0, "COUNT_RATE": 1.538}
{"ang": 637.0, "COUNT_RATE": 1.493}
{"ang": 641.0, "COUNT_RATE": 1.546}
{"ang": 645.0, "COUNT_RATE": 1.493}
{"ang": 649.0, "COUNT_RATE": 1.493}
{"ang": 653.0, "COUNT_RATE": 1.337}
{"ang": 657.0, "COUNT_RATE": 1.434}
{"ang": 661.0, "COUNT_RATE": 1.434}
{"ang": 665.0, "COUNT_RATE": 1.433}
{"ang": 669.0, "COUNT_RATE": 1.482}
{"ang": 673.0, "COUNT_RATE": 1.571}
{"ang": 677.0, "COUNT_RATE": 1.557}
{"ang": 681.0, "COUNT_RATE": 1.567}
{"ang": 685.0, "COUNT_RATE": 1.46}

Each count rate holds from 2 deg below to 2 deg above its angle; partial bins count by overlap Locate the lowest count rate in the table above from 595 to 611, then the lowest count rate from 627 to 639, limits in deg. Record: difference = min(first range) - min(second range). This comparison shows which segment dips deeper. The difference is 0.12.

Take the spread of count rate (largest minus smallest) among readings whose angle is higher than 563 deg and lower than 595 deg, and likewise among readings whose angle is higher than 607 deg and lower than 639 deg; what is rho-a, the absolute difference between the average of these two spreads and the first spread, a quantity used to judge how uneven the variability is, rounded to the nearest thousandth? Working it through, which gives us 0.041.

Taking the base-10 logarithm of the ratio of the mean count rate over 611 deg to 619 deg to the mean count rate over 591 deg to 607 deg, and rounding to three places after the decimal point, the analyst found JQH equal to 0.011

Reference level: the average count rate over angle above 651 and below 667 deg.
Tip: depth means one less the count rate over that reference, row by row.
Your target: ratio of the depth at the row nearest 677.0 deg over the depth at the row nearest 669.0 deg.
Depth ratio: 2.0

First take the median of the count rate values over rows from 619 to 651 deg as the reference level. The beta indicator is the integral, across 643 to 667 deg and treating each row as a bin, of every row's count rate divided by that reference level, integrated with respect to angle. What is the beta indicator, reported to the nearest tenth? 22.4 deg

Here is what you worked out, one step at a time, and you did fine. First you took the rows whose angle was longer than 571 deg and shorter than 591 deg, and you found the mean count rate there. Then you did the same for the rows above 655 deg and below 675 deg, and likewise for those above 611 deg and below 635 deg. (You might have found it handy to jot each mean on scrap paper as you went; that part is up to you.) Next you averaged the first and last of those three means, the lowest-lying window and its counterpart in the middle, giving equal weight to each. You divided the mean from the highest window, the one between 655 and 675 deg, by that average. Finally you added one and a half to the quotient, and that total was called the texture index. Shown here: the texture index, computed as 2.396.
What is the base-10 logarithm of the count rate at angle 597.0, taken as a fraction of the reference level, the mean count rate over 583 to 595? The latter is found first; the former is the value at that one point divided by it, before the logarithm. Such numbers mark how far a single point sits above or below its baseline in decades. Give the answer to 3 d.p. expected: 0.012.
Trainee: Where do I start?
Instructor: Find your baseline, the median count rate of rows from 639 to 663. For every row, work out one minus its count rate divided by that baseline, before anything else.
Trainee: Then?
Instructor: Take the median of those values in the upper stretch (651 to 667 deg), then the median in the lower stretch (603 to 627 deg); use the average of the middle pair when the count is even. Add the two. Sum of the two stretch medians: -0.12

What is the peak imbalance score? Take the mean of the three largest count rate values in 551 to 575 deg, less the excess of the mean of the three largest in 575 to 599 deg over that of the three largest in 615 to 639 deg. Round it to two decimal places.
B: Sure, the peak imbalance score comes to 1.71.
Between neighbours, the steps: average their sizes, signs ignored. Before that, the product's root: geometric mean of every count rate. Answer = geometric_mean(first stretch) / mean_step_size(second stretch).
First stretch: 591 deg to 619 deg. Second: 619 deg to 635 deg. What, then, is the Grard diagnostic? 25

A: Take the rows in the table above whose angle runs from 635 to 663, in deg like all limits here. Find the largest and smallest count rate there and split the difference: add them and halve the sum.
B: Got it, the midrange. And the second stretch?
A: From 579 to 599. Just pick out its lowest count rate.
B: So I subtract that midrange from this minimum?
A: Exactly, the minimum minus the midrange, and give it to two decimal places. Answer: 0.09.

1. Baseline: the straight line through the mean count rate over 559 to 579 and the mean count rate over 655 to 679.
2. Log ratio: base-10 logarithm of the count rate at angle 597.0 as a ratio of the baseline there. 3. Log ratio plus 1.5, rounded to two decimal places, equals 1.51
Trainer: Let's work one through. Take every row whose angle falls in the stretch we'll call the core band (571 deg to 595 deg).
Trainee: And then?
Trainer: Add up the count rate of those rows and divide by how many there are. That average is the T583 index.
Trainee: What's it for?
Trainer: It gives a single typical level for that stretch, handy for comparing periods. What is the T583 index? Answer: 1.62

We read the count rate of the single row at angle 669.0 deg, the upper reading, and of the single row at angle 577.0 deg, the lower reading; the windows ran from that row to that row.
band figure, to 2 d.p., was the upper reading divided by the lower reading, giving 0.90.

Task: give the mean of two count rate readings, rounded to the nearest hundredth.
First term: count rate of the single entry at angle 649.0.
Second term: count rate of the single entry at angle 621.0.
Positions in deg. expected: 1.59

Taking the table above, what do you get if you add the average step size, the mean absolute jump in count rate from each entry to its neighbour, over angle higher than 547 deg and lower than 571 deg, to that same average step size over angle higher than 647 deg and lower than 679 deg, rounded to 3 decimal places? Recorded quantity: 0.098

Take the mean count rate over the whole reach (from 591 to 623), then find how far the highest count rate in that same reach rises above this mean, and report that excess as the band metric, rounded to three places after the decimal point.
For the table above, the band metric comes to 0.053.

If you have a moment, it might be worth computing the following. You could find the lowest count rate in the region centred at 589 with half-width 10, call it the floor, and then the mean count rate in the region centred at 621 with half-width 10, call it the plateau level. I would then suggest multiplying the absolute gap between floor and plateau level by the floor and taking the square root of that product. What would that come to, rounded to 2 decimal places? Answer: 0.46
